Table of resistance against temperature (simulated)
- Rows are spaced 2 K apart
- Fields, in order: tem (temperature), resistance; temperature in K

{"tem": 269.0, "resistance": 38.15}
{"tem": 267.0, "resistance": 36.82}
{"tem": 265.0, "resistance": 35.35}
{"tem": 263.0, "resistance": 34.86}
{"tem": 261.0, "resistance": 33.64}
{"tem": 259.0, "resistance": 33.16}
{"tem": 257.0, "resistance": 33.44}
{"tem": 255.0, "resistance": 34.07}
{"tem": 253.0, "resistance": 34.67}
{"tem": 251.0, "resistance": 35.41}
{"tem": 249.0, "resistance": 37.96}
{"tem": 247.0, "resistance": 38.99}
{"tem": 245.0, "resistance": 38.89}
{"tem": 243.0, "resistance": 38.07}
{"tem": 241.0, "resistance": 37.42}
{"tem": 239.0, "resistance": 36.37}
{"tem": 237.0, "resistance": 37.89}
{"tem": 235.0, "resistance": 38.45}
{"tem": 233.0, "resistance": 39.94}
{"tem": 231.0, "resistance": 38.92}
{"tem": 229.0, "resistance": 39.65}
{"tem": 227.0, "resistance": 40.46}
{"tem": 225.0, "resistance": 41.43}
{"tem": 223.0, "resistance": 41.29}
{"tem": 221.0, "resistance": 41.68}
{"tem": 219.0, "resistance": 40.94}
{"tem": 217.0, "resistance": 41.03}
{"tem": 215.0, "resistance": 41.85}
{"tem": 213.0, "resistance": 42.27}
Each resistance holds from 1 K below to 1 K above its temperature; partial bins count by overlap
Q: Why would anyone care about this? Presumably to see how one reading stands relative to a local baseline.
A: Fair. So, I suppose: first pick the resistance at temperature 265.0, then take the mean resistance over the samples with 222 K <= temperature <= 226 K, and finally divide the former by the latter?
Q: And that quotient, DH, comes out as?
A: 0.855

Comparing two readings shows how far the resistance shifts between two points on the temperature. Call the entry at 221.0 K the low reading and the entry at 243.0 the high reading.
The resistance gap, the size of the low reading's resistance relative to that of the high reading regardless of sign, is 3.6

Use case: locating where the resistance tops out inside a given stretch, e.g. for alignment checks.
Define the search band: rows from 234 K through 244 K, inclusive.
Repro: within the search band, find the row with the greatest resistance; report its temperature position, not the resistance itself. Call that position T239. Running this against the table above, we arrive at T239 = 235.0 K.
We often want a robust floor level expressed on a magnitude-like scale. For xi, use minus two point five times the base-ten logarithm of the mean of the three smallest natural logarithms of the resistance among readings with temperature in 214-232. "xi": -1.41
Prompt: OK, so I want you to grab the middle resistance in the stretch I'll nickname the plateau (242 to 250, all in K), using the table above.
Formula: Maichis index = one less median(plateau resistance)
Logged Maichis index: -37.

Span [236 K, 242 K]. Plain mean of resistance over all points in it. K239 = 37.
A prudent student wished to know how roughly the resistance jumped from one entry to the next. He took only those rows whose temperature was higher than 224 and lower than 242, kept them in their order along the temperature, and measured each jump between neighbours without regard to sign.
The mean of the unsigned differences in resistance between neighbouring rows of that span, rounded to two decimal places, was 1.02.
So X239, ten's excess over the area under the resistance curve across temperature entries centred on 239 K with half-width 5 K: -366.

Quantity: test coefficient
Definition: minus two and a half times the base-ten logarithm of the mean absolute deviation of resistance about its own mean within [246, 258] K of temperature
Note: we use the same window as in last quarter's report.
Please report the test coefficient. -0.65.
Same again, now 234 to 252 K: 0.14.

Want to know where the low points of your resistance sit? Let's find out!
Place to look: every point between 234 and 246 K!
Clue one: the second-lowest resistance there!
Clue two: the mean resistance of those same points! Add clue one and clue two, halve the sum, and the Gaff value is 37.6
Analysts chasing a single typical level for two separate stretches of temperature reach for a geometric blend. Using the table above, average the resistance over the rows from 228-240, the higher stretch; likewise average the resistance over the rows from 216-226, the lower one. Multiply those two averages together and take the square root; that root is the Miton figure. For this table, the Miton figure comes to 39.9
